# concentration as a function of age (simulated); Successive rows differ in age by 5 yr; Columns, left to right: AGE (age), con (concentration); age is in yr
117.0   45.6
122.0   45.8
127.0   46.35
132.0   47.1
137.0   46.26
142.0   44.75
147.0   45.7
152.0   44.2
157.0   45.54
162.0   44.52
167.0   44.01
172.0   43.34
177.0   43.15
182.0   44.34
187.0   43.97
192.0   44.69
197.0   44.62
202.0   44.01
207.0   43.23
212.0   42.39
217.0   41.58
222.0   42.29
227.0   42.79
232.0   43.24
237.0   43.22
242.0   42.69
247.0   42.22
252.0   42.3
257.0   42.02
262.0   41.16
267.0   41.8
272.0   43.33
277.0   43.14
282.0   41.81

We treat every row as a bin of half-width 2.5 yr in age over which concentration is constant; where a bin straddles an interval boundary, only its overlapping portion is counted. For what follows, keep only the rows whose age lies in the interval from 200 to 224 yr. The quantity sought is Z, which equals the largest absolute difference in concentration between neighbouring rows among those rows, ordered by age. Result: 0.8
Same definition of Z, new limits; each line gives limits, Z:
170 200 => 1.2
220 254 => 0.5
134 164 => 1.5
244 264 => 0.9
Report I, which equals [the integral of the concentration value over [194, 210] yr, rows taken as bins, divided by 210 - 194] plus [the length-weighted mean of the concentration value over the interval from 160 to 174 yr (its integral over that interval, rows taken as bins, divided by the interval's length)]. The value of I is 88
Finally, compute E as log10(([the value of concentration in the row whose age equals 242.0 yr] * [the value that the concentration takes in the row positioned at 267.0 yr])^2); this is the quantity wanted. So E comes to 6.50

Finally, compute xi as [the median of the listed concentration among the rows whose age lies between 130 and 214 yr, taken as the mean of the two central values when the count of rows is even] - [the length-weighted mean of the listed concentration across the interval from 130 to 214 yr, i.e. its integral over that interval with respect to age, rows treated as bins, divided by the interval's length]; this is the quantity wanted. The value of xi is -0.12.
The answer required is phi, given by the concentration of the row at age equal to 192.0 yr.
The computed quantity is 44.69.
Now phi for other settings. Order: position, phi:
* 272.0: 43.33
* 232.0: 43.24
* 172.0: 43.34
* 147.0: 45.7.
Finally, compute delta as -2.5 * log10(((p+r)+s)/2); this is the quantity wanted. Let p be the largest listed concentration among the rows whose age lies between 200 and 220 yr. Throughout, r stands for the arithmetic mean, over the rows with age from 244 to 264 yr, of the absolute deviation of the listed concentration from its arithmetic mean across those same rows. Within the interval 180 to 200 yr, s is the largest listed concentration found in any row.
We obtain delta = -4.12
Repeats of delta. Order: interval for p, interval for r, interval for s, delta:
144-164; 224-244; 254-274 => -4.12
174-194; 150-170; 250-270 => -4.10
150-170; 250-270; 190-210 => -4.14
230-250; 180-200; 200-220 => -4.10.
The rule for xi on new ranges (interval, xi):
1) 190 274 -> -0.09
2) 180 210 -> 0.06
